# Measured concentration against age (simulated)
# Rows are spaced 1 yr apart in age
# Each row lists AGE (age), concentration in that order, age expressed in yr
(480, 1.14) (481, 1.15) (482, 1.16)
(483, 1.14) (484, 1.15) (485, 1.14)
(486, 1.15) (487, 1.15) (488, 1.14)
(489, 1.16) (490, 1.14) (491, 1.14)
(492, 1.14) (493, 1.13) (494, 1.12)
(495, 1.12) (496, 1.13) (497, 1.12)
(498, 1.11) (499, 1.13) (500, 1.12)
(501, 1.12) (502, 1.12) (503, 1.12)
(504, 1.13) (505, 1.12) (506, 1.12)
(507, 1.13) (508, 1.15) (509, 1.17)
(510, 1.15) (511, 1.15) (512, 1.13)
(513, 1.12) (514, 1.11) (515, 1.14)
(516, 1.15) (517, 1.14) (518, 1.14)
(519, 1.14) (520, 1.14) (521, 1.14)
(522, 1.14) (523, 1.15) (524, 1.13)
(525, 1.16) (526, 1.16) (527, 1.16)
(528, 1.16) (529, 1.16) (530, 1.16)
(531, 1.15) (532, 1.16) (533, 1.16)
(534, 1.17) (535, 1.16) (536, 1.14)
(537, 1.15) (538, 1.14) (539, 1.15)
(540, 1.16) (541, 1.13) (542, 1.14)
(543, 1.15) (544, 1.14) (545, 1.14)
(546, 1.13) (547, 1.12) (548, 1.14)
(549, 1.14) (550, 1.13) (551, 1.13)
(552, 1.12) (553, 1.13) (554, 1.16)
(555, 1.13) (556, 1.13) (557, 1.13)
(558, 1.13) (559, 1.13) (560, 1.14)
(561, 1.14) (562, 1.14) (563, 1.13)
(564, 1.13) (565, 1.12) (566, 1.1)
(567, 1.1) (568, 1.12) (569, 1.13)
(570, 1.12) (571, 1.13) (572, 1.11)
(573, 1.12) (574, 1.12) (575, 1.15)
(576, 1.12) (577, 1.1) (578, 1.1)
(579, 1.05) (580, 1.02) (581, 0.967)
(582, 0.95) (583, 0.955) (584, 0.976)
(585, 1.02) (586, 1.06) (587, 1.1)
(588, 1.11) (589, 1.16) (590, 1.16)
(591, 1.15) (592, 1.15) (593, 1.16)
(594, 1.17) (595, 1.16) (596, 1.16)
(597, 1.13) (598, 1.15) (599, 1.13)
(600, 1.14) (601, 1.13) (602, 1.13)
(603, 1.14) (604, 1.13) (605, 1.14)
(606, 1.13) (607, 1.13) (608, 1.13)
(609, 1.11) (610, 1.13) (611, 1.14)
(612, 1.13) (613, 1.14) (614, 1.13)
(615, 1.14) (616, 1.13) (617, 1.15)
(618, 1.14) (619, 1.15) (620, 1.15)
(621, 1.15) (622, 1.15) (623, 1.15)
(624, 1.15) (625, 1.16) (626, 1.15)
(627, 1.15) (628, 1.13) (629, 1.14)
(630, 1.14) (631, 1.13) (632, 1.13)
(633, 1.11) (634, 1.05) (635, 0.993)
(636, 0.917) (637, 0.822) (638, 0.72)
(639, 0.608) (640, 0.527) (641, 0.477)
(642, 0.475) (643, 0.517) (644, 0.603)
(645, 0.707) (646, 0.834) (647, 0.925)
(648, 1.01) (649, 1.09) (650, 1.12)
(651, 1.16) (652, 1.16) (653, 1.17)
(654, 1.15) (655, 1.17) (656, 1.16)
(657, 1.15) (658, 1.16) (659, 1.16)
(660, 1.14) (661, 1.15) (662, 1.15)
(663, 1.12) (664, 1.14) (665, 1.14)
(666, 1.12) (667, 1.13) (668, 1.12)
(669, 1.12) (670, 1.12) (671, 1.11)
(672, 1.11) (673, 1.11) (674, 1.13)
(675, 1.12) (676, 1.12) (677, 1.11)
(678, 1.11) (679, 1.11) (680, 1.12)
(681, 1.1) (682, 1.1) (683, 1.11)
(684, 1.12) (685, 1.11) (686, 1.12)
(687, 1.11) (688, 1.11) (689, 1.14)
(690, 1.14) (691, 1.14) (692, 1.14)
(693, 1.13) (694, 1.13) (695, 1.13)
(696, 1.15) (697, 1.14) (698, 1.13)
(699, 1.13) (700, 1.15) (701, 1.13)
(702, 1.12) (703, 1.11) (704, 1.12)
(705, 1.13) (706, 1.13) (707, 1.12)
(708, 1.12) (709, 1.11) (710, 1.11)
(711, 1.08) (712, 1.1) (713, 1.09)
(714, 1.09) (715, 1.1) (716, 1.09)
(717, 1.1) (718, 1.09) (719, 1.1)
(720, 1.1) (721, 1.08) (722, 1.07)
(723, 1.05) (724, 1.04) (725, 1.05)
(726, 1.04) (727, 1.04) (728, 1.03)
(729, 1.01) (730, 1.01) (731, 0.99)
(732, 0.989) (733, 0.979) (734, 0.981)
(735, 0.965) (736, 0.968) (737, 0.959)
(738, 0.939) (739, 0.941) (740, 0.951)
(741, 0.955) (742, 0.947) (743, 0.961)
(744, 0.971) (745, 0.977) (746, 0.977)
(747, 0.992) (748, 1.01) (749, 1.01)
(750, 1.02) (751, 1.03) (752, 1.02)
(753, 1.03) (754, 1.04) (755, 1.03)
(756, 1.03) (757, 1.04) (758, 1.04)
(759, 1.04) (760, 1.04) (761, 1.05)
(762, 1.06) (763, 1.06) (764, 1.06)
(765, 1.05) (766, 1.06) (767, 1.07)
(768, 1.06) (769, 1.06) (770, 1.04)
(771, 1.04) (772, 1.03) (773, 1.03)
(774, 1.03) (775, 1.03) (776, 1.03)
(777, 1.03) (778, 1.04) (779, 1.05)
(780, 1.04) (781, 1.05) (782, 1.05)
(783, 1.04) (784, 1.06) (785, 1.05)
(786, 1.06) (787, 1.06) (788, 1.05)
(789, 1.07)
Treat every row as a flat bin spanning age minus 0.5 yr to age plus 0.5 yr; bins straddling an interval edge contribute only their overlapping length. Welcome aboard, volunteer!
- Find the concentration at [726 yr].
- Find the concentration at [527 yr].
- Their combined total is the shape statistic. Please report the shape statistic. 2.20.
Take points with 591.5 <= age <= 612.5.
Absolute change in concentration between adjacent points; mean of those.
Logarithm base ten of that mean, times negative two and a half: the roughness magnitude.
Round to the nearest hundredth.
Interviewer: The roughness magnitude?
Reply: 4.90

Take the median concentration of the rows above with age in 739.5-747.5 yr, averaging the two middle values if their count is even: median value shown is 0.97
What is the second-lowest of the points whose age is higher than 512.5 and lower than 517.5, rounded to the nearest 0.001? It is 1.120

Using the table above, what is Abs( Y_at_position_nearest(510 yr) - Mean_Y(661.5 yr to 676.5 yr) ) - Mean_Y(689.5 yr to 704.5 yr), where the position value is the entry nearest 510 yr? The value -1.11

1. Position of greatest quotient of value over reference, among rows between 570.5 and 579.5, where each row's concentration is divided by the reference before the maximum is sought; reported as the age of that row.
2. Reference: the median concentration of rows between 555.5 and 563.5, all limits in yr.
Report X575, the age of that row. 575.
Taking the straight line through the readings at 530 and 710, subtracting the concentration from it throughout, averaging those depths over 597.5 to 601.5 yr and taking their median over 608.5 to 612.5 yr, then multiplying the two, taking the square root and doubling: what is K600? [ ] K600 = 0.010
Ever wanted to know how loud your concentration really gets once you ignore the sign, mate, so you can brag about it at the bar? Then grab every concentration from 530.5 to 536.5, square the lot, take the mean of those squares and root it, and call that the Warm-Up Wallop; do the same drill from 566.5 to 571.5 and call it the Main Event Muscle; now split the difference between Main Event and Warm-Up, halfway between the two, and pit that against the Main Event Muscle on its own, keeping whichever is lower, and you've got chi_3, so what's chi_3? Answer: 1.12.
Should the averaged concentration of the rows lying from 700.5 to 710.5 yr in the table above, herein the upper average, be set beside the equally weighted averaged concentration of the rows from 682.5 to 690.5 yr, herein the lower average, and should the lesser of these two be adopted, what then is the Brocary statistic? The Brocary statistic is 1.120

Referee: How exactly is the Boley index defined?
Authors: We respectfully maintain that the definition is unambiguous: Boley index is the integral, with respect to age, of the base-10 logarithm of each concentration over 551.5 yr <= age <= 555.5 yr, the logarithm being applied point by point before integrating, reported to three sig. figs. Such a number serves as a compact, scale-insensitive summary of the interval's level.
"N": 0.220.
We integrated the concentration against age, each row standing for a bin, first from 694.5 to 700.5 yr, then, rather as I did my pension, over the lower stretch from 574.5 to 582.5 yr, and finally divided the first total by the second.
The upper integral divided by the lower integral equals 0.8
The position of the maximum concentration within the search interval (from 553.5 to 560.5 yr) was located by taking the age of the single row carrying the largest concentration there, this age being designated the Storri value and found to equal 554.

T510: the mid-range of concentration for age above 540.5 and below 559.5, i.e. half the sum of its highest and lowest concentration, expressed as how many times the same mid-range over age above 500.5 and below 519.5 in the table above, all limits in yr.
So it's 1.00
